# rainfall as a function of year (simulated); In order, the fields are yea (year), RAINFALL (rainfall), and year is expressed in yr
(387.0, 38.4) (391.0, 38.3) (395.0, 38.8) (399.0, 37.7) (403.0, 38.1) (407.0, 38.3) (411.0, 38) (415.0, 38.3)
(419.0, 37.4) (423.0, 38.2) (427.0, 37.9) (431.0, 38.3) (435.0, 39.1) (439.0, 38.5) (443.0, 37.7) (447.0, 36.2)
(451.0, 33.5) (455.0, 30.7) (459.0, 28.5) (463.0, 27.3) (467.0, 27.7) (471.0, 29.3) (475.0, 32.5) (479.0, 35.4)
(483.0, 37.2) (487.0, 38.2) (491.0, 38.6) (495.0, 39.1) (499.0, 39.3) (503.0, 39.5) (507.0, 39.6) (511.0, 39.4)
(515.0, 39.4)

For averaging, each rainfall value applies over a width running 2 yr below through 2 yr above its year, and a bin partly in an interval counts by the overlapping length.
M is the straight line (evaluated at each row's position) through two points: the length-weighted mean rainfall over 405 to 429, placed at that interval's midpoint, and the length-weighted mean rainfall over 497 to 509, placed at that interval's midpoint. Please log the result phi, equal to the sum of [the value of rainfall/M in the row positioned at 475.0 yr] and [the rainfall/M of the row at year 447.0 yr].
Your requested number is 1.77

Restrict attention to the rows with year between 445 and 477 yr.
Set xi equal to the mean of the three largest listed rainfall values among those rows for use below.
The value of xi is 34.1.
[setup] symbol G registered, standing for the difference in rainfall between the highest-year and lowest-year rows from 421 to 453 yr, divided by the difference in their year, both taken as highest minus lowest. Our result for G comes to -0.17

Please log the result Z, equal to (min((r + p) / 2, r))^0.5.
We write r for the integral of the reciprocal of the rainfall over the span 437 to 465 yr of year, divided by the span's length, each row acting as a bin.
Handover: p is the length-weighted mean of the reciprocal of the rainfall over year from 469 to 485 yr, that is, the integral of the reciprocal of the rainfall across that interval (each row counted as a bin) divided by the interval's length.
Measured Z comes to 0.174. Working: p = 0.0300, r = 0.0306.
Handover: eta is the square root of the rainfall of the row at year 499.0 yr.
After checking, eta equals 6.27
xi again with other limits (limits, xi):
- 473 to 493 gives 38.0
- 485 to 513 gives 39.5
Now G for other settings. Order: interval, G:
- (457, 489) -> 0.35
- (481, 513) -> 0.08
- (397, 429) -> 0.01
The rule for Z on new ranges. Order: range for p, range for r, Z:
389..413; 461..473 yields 0.176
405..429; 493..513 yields 0.159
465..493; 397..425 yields 0.162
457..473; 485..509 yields 0.160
